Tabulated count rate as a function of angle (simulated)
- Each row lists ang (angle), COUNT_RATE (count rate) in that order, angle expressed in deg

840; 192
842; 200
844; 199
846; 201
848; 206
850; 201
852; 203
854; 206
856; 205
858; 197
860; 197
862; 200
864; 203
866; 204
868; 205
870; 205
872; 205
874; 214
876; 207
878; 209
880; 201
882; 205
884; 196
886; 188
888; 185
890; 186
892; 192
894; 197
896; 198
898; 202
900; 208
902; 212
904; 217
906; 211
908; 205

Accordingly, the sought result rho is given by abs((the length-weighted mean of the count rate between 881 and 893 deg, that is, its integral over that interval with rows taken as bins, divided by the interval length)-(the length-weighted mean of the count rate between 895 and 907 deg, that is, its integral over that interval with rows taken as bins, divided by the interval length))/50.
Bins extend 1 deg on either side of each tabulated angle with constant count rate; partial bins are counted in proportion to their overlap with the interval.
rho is 0.32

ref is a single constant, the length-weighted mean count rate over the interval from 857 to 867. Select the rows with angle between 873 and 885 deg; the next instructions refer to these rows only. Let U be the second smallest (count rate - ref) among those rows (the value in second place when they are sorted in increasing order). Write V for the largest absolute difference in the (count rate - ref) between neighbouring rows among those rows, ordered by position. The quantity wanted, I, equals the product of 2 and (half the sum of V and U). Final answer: 10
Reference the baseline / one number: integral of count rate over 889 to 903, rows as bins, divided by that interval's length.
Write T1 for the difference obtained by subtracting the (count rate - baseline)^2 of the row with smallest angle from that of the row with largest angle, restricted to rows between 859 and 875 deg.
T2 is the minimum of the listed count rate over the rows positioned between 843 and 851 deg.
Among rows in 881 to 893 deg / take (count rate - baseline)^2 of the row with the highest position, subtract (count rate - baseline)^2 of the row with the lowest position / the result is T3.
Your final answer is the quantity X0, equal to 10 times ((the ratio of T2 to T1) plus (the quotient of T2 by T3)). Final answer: 107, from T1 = 211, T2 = 199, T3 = 20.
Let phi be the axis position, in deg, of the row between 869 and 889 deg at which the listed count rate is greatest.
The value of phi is 874 deg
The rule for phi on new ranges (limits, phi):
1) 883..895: 894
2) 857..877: 874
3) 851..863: 854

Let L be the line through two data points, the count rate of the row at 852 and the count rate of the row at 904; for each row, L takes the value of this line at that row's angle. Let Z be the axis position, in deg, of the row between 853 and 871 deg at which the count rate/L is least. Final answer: 860 deg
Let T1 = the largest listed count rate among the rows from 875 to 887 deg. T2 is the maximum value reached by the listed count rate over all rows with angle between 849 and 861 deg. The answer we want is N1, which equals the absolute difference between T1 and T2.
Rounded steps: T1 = 209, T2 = 206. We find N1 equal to 3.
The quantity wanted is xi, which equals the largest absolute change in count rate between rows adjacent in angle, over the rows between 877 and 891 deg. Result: 9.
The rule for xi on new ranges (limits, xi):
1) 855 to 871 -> 8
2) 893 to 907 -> 6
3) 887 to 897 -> 6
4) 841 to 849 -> 5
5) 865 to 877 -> 9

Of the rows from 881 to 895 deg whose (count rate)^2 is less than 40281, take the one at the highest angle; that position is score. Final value 894 deg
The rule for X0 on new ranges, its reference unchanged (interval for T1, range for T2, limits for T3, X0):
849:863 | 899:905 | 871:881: -926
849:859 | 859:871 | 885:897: 846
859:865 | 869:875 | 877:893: 190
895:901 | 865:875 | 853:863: -18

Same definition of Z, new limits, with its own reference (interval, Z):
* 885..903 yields 888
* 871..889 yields 888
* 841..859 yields 858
